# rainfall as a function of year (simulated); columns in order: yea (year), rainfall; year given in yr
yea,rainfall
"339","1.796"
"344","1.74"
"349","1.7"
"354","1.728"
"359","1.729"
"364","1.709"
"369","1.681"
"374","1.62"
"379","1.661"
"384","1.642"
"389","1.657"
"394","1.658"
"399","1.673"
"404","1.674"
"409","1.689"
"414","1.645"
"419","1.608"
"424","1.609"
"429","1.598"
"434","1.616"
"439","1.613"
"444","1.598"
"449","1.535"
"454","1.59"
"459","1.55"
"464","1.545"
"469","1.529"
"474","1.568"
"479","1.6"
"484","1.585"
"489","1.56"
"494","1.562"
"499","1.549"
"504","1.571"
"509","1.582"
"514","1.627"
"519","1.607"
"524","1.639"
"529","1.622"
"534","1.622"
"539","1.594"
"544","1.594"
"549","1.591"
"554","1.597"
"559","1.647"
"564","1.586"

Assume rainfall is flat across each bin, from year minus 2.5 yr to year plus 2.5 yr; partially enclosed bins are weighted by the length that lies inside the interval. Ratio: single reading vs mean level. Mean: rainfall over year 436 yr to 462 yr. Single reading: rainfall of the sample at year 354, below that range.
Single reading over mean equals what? 1.10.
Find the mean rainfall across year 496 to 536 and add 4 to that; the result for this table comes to 5.602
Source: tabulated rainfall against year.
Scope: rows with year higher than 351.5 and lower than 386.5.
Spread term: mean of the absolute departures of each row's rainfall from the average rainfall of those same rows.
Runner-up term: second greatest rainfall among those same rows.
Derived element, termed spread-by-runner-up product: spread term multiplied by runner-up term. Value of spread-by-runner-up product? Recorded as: 0.060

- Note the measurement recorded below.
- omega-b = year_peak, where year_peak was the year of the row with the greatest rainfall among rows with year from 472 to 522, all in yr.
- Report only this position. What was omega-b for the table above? 514 yr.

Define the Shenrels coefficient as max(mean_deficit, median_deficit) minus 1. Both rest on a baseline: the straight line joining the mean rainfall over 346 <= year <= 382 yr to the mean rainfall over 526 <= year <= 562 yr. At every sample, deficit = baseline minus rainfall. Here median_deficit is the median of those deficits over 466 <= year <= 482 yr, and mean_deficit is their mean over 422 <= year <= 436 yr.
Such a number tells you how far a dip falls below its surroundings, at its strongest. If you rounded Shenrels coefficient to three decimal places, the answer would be -0.927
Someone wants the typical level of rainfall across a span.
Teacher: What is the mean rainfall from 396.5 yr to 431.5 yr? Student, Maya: 1.64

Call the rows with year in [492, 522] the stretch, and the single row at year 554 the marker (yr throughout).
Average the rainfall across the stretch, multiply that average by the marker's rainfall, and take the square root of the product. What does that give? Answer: 1.59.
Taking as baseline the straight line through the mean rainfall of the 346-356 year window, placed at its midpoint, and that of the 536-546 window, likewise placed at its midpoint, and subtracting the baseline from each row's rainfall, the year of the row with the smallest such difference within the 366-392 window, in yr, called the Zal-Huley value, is 374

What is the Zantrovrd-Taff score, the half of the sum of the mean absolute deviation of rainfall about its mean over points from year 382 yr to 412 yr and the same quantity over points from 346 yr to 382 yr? 0.022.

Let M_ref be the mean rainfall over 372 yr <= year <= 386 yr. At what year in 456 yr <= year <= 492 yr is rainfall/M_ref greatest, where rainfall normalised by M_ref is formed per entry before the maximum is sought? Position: 479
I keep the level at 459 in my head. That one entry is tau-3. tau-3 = 1.55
